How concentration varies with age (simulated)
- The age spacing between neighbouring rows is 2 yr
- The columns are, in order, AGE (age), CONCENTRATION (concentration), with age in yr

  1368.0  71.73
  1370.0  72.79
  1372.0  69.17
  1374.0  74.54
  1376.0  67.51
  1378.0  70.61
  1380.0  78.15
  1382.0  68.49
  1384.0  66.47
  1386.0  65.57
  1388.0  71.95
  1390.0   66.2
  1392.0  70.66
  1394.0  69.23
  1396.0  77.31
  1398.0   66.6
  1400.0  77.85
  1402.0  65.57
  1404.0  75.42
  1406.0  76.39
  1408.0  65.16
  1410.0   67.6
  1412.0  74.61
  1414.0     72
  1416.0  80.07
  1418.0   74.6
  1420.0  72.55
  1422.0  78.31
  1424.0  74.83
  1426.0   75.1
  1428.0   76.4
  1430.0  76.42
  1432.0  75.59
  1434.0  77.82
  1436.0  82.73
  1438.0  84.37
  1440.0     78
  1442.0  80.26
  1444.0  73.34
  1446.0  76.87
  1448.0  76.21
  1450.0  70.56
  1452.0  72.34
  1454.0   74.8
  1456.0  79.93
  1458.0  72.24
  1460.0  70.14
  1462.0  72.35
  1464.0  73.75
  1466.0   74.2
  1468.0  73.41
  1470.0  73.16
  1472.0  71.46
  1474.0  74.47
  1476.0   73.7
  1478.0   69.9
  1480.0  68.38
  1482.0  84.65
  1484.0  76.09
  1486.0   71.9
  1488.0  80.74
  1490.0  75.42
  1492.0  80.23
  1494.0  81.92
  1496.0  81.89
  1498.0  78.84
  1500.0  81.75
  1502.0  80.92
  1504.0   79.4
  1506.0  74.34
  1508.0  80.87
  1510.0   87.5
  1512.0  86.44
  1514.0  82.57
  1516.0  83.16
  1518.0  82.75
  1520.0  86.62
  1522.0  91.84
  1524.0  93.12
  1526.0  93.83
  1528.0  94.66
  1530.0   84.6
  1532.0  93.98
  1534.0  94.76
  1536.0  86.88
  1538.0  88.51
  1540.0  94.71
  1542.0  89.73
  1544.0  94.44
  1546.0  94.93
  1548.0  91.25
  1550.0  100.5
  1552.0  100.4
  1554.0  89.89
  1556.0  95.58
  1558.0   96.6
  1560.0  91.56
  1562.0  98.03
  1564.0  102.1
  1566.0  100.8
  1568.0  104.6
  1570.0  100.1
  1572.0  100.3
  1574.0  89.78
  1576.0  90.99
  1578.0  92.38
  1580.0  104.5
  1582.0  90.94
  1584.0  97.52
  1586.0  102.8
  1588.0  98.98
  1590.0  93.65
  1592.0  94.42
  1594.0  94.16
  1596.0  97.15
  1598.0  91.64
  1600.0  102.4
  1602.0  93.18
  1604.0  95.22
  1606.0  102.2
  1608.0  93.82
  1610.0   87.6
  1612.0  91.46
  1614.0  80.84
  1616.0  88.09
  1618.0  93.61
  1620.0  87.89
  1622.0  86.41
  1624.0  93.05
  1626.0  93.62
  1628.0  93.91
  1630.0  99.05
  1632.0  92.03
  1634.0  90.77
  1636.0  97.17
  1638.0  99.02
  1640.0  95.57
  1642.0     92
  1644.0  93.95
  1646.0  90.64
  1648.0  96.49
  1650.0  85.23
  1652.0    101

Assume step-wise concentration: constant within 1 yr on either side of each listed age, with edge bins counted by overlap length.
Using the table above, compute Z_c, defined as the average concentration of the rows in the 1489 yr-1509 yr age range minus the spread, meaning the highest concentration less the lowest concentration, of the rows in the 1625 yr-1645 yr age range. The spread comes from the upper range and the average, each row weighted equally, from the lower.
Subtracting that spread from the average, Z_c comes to 71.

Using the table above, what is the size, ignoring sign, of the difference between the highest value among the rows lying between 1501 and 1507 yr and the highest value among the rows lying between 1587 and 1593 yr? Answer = 18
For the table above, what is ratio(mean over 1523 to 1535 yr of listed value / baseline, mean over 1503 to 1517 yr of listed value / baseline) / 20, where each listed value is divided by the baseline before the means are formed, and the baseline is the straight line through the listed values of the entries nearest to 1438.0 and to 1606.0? 0.0552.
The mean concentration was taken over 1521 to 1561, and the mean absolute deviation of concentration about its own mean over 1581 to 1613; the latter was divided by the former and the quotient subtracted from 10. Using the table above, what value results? 9.96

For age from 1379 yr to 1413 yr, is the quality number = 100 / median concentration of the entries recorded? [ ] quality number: 1.44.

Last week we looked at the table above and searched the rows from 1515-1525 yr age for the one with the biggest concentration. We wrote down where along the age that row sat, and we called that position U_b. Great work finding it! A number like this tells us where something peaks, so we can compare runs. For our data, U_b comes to 1524.0 yr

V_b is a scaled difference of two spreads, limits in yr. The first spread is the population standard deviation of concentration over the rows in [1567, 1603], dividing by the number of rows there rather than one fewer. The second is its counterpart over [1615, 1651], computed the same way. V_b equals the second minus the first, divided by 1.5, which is -0.6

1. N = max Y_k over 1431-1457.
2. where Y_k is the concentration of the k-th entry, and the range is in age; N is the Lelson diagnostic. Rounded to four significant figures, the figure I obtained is 84.37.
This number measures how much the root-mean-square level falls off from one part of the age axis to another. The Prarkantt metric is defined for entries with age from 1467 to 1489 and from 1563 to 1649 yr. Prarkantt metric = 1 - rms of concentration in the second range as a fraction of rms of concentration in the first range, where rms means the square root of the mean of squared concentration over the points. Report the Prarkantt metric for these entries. -0.27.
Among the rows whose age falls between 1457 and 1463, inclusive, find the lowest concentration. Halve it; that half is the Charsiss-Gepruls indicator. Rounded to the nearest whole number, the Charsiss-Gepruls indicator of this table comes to 35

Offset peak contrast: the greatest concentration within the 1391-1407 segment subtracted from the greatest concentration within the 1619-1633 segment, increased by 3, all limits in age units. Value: 24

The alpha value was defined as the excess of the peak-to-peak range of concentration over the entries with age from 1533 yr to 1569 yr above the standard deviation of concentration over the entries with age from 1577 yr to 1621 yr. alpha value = 12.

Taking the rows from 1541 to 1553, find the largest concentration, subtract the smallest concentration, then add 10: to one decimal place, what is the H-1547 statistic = 20.8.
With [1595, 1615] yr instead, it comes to 31.6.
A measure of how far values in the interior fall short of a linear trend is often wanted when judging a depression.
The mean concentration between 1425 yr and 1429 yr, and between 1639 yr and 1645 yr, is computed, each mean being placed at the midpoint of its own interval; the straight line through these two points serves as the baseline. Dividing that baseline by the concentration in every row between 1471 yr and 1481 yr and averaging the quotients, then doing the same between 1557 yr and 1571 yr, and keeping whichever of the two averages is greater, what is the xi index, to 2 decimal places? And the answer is 1.12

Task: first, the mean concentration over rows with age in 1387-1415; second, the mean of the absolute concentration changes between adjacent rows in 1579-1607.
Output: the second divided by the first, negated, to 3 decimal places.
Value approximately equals -0.079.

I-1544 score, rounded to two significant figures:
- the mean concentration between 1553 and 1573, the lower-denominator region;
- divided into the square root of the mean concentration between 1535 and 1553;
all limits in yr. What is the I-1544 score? 0.099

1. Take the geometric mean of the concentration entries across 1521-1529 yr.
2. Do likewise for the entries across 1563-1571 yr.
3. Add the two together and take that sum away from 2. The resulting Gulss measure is -193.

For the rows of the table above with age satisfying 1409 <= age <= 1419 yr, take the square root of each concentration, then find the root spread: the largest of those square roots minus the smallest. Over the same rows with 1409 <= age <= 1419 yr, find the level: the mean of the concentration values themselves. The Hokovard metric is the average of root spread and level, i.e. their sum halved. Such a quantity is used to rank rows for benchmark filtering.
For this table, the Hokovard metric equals 37.3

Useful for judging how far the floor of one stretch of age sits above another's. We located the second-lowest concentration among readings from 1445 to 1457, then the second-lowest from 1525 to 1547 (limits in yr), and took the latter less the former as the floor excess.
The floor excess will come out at 15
